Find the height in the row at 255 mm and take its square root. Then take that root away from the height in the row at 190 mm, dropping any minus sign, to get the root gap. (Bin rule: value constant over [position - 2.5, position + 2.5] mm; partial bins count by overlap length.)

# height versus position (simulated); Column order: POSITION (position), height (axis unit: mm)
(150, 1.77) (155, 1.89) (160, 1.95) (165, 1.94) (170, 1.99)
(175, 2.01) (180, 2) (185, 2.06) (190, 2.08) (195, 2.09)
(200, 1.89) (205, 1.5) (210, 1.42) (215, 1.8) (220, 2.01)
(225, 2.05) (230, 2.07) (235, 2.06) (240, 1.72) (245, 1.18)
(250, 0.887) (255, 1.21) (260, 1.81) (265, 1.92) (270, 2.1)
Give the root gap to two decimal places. 0.98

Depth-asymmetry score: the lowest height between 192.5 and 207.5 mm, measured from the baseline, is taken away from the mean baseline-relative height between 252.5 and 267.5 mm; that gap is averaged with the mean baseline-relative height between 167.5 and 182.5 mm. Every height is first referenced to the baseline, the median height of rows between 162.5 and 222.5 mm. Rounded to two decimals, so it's 0.08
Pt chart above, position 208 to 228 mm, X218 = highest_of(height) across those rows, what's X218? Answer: 2.05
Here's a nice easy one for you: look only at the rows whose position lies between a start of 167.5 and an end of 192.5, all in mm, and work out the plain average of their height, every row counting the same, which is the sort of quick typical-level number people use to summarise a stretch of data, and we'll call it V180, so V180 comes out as 2.03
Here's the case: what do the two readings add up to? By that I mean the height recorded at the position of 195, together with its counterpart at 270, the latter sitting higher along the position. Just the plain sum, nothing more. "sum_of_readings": 4.2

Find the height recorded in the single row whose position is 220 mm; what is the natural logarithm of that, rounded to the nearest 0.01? 0.70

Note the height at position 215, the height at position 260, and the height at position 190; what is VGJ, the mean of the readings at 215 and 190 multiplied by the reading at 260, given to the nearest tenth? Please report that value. 3.5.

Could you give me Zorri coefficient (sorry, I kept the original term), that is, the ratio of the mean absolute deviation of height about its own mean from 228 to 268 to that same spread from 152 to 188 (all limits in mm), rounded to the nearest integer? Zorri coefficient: 9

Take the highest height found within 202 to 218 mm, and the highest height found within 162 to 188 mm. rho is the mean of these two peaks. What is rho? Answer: 1.93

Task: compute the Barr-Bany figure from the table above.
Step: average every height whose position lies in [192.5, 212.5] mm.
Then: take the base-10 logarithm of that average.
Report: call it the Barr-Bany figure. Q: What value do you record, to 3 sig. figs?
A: 0.237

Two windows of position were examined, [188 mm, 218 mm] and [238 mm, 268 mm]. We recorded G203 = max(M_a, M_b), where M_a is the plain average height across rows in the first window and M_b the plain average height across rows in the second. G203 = 1.80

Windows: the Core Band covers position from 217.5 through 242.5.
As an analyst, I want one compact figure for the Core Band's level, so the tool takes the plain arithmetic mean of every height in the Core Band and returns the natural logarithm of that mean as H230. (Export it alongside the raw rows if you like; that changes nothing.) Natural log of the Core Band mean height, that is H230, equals 0.684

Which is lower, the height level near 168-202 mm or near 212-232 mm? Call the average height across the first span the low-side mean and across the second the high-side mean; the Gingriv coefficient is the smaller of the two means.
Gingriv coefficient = 2.0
